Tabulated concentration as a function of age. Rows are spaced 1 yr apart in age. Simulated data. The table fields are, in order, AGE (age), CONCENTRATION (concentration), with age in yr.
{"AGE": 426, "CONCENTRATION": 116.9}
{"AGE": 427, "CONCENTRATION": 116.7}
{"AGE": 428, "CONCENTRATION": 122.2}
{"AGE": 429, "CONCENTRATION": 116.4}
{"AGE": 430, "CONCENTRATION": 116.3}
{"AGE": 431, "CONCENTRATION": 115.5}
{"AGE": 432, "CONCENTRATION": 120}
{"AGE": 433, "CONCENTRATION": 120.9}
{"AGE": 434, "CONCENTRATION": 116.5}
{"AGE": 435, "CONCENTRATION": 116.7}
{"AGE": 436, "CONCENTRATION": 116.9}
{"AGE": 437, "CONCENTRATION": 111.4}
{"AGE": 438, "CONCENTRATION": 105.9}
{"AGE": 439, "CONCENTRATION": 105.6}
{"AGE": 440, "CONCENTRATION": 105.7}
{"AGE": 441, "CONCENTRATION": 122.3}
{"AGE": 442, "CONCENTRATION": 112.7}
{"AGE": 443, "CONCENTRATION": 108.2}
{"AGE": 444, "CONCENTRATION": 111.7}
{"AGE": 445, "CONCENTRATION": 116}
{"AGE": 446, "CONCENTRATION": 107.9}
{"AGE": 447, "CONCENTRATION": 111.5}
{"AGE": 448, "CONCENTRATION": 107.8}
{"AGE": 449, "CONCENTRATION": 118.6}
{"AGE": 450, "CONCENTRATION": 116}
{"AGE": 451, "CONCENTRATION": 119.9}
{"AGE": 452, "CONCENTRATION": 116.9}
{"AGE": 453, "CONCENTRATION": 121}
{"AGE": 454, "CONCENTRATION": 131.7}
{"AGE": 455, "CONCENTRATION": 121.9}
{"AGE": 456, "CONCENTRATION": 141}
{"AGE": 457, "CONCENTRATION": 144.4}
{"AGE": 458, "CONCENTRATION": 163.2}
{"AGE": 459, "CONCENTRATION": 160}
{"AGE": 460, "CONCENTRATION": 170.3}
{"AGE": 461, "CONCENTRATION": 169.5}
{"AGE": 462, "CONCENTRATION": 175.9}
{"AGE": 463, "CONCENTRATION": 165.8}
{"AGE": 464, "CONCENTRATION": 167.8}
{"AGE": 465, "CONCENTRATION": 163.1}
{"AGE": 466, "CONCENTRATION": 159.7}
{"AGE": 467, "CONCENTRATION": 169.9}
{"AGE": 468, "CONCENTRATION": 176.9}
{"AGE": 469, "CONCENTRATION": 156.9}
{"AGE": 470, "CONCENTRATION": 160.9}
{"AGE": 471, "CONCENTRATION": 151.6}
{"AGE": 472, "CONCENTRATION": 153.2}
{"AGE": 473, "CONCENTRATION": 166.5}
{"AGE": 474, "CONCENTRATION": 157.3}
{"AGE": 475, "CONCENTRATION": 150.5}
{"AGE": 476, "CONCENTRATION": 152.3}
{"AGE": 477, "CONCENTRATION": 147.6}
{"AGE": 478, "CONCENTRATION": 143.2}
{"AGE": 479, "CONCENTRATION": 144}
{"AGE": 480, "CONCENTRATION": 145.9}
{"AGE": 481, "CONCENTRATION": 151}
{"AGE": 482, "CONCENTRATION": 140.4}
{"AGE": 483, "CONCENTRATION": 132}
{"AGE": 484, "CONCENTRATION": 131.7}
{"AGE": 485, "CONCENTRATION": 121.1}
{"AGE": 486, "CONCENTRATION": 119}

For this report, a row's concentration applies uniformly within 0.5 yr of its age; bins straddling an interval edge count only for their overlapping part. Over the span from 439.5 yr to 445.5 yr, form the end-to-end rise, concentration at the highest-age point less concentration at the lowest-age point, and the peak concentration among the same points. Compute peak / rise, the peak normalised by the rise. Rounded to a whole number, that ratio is 12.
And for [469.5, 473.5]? 30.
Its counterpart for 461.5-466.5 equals -11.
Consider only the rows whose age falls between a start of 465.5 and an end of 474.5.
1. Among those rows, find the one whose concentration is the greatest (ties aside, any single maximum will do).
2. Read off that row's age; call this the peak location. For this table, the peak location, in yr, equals 468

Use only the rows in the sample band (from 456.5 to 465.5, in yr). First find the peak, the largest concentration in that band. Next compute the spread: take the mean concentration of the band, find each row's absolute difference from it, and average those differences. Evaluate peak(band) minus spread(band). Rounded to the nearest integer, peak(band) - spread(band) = 170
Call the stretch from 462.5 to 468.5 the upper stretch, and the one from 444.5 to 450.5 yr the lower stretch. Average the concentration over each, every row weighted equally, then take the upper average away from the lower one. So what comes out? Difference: -54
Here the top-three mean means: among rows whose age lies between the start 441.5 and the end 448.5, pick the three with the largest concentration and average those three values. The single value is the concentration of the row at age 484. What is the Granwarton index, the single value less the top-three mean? 18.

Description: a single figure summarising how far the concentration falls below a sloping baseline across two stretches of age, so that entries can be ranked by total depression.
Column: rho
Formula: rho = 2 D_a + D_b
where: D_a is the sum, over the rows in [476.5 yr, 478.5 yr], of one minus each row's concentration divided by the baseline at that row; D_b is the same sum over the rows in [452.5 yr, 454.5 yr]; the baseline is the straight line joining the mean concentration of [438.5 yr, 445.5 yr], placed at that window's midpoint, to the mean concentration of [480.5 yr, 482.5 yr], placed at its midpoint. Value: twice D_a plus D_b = -0.2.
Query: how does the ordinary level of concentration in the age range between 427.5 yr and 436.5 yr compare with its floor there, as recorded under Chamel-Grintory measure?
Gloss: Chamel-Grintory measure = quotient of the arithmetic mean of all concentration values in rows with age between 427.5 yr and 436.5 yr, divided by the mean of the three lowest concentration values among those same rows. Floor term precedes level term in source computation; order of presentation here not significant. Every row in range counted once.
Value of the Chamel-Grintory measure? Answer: 1.02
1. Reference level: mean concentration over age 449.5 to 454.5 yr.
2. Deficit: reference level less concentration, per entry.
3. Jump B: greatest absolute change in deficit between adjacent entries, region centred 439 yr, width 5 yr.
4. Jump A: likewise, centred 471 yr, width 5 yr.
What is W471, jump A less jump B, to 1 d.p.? -3.3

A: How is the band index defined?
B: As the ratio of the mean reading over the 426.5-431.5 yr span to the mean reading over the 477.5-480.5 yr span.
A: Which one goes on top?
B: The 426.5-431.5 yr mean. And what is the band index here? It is 0.813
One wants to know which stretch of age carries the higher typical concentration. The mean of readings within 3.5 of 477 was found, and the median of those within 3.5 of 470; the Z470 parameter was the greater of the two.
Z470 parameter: 161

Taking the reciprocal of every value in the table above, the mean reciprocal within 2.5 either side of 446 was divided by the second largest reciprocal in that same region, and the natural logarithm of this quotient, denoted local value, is -0.027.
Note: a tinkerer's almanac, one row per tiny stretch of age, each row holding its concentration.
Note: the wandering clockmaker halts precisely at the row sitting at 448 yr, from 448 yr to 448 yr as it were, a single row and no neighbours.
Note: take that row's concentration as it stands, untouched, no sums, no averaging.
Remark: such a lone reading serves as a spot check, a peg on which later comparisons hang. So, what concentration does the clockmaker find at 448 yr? 107.8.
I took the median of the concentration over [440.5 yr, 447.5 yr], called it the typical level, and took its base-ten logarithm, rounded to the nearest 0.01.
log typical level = 2.05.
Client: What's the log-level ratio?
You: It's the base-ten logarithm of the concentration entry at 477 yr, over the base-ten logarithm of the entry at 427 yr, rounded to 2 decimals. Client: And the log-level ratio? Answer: 1.05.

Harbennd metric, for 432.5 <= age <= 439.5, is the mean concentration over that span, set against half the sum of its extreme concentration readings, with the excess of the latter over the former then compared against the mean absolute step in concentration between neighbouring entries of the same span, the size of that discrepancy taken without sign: 2.8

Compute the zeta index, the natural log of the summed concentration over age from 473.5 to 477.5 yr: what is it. 6.41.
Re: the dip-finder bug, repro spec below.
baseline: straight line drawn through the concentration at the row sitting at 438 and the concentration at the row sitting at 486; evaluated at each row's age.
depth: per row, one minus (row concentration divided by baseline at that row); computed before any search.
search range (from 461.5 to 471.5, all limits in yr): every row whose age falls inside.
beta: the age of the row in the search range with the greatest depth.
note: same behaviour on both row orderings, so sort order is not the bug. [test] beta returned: 471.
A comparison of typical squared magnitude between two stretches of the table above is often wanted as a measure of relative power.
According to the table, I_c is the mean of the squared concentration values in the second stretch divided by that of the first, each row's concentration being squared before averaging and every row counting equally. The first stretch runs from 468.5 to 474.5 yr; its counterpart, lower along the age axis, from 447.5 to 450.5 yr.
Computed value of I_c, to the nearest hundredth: 0.52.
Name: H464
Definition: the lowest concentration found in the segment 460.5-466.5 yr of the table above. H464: 159.7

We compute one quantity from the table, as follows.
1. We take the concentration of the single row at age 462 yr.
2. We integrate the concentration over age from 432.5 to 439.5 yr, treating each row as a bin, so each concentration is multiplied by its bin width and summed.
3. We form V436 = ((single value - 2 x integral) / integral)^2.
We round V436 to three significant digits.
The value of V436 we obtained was 3.16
